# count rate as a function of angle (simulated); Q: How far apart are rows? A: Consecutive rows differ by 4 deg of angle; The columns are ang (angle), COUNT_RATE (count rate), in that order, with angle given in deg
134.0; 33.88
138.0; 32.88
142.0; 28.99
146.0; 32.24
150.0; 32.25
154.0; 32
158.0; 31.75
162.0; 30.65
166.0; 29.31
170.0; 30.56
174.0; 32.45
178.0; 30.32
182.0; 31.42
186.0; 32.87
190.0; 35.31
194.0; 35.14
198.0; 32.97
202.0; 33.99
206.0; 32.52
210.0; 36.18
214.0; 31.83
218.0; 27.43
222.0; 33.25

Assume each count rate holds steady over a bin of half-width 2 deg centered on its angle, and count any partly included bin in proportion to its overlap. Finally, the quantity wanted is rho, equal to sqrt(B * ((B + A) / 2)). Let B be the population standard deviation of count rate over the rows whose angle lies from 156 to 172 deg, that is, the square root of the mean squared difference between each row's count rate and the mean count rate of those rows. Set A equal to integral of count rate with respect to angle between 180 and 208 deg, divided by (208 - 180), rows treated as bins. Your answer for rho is 3.9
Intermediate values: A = 33.5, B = 0.86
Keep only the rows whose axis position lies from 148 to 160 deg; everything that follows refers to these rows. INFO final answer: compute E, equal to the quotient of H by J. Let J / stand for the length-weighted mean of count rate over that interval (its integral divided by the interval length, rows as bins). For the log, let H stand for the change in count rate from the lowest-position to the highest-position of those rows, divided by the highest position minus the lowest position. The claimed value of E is -0.0020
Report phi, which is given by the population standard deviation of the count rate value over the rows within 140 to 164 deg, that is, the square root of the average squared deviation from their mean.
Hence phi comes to 1.2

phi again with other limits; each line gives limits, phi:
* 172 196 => 1.8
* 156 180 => 1.0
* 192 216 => 1.5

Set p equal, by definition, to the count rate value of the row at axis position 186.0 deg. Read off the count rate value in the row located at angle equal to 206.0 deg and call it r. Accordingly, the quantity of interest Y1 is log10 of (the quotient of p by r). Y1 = 0.00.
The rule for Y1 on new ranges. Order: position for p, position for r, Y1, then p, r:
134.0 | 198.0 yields 0.01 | 33.88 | 32.97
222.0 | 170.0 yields 0.04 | 33.25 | 30.56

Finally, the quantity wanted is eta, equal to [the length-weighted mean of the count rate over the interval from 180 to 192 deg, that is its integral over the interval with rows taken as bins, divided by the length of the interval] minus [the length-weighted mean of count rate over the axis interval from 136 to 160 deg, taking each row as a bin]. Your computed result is 1.5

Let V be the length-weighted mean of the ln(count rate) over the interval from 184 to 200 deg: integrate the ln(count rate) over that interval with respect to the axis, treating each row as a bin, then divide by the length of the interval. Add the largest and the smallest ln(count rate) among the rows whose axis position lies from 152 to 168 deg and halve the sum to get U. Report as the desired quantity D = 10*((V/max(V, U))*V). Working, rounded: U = 3.42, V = 3.53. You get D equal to 35.3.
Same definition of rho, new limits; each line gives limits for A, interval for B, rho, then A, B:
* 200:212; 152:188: 4.4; 34.2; 1.07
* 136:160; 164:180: 4.3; 31.7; 1.13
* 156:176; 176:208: 5.1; 30.9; 1.61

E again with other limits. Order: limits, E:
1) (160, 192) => 0.0053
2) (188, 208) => -0.0051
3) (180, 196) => 0.0092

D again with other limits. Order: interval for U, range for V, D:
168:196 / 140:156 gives 34.0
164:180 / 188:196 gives 35.6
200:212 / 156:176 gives 33.3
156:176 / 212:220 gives 33.4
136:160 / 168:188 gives 34.5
